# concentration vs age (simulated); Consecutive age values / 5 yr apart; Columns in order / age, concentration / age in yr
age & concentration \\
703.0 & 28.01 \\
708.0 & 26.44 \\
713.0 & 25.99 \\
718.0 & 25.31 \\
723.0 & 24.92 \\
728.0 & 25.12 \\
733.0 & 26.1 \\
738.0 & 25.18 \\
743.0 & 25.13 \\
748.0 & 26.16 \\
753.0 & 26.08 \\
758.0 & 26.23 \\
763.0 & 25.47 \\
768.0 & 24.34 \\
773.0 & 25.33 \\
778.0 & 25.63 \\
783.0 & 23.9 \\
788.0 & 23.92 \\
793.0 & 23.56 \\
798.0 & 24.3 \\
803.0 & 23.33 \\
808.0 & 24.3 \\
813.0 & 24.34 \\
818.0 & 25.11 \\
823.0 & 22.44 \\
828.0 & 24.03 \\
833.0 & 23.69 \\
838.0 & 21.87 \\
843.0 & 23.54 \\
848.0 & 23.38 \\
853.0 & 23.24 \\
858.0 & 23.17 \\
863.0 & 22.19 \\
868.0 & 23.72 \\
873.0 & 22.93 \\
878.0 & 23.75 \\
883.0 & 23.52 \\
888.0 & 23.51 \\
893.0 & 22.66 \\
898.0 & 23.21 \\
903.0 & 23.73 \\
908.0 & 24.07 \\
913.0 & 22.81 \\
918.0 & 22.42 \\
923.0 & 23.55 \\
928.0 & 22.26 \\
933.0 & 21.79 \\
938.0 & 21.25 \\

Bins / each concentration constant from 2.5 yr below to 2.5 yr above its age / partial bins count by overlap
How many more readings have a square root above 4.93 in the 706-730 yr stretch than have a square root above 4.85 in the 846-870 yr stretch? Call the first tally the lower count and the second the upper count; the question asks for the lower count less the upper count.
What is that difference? 4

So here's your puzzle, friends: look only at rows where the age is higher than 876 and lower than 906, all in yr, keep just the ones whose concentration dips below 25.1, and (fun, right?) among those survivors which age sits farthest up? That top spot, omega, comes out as 903.0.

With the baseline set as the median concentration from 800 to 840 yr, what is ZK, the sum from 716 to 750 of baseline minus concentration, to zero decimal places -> -11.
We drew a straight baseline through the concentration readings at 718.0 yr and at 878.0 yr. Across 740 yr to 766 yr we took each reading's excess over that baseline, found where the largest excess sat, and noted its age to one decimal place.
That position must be 758.0 yr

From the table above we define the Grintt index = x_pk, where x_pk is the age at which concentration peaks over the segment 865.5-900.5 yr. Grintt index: 878.0 yr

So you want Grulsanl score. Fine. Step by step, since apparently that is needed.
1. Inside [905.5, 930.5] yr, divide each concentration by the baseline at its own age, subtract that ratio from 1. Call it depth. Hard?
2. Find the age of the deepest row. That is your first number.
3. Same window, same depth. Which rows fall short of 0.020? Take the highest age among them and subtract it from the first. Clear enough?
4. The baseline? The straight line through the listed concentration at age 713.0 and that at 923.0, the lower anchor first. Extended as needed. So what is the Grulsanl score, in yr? 5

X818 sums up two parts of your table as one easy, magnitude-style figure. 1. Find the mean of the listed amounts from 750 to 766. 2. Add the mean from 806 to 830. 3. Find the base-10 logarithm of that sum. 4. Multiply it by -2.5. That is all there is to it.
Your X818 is -4.25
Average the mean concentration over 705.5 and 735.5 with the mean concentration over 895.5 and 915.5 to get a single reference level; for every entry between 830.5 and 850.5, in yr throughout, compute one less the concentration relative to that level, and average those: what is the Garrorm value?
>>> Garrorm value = 0.06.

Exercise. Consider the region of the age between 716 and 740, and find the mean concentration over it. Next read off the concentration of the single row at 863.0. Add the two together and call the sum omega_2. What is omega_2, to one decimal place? 47.5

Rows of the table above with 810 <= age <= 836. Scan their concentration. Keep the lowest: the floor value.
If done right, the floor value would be 22.44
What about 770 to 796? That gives 23.56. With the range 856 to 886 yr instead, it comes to 22.19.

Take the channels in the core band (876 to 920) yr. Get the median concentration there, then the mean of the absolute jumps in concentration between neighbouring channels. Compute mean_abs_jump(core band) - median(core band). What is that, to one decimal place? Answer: -23.0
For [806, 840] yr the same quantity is -22.8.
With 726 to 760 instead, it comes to -25.5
